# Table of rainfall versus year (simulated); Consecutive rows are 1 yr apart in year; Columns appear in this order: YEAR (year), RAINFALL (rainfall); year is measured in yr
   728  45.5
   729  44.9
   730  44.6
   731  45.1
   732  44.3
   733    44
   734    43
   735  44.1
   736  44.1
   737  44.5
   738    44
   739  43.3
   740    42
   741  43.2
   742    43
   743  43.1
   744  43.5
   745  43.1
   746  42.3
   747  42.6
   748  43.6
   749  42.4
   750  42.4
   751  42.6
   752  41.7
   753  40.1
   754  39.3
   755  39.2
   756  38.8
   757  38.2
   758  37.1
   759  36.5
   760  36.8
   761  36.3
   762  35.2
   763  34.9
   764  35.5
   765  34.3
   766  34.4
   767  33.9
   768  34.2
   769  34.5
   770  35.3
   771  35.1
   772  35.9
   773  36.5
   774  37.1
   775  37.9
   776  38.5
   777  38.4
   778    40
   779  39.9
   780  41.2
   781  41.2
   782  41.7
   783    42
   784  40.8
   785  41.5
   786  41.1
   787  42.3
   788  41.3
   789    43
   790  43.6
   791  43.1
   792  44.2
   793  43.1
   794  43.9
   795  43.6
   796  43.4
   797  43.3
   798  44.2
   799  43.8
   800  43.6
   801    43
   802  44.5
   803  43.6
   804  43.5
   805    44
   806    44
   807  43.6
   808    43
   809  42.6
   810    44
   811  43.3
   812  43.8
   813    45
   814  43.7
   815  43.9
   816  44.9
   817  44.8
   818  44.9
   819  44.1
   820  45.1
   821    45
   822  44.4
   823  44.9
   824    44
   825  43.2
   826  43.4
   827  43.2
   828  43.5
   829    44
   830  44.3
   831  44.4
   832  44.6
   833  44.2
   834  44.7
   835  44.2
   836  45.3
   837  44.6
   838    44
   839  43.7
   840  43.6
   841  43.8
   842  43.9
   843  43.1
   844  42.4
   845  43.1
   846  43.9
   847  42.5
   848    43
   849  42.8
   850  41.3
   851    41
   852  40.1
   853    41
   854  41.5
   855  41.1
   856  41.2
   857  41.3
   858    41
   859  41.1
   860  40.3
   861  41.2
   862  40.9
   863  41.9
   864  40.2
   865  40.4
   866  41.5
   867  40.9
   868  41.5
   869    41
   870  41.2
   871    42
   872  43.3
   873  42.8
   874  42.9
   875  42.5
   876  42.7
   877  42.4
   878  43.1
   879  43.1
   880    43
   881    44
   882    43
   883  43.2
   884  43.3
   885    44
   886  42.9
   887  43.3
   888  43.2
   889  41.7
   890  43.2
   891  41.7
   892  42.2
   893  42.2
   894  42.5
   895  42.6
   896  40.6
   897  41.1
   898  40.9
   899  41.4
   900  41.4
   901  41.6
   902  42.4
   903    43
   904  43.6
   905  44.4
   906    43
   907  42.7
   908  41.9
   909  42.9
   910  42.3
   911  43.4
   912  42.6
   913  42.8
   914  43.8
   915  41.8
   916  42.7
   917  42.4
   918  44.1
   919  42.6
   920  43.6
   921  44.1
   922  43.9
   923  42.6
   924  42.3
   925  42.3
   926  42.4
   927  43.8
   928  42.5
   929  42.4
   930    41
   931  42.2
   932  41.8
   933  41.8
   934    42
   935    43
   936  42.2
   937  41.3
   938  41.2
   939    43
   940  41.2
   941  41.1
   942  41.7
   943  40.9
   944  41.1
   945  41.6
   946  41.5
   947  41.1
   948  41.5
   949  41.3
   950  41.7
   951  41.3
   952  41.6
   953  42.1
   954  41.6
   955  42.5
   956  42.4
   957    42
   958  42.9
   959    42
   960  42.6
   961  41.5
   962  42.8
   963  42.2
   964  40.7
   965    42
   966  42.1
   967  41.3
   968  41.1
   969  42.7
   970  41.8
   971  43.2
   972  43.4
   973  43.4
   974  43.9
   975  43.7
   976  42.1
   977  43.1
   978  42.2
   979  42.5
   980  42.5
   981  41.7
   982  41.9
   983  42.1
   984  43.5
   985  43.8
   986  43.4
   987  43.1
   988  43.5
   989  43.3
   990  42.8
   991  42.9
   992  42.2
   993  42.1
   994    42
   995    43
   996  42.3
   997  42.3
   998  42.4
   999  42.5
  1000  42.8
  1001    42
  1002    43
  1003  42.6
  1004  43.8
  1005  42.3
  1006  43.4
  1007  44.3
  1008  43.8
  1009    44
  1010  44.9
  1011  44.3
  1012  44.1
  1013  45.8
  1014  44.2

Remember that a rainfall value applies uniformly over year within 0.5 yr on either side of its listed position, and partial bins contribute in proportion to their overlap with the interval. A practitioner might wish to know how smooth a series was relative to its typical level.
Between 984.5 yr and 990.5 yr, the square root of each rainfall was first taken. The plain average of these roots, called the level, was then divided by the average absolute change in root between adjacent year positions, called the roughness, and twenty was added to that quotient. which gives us 261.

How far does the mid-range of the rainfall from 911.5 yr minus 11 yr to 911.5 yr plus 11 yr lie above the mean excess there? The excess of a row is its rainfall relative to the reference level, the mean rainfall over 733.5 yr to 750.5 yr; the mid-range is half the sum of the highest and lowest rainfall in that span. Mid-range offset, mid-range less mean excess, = 43.2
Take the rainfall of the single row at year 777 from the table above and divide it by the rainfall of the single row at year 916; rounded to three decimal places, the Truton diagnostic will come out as 0.899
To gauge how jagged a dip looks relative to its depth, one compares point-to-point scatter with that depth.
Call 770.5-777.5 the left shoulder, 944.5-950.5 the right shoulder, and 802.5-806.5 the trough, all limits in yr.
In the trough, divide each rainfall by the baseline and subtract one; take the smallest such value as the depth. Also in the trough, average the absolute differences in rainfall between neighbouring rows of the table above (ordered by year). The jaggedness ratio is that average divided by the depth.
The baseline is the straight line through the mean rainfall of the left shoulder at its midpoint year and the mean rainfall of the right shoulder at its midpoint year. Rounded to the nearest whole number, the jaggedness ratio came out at 1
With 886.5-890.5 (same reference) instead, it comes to 24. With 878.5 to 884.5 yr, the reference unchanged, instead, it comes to 6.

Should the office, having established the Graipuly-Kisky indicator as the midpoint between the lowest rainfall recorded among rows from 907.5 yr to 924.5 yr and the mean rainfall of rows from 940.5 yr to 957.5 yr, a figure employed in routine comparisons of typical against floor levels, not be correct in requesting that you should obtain 41.7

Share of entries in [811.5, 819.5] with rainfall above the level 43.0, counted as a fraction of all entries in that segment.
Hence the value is 1.0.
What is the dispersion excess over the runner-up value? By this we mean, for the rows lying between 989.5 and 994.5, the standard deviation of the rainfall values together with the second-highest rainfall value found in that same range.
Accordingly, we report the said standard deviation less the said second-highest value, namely -42.4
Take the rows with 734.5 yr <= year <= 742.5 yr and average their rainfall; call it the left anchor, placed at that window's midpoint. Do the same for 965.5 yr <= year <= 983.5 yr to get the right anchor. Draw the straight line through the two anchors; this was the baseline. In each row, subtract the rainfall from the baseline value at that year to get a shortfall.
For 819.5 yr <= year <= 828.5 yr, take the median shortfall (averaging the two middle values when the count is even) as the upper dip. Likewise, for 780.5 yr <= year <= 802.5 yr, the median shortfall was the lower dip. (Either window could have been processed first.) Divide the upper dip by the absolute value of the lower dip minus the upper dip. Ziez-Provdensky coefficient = -0.8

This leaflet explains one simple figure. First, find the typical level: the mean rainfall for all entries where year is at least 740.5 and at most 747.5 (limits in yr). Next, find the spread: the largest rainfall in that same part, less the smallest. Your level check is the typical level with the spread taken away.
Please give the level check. 41.8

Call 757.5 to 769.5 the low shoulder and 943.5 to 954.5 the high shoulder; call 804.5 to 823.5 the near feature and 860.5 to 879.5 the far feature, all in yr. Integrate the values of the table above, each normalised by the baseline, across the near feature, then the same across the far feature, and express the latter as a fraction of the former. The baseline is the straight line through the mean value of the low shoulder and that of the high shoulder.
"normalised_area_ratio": 0.90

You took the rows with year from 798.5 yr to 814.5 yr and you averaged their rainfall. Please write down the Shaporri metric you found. 43.7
